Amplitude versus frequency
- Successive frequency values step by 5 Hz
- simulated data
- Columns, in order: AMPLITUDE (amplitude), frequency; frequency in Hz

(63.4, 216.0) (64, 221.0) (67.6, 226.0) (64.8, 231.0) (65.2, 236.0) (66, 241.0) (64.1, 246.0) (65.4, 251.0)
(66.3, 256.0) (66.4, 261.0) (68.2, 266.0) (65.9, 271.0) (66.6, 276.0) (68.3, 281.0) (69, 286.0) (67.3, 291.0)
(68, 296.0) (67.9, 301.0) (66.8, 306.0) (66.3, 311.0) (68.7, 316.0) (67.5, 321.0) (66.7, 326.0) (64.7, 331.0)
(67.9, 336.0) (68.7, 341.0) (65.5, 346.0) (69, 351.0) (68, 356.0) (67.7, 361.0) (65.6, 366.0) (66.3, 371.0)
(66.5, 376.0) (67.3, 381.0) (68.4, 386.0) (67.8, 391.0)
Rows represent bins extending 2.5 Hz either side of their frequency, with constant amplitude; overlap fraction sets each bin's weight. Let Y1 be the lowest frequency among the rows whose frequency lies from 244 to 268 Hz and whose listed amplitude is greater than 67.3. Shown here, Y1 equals 266.0 Hz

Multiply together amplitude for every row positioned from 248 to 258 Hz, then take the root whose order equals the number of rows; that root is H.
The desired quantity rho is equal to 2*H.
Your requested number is 132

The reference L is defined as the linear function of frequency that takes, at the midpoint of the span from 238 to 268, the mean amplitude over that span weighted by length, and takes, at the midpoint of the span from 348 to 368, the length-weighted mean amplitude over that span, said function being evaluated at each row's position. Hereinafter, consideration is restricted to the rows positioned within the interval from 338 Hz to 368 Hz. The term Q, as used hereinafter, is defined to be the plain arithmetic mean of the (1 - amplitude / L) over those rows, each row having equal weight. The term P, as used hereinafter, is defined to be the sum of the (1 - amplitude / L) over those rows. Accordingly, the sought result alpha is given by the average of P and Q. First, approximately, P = 0.01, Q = 0.001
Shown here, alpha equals 0.00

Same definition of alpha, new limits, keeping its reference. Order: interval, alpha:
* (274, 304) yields -0.07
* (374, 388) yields 0.02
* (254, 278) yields -0.02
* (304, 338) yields 0.00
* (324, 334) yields 0.03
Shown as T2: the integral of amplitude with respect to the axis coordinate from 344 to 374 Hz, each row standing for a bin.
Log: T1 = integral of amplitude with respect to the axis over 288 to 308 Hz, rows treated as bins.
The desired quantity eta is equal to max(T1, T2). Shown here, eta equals 2011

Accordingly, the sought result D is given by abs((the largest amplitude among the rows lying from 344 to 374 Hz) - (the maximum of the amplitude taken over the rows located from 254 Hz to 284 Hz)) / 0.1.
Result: 7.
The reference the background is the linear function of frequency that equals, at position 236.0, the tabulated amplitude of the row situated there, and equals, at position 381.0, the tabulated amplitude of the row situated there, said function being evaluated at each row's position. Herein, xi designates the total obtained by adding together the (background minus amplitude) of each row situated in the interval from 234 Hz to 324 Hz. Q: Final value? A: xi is -19.2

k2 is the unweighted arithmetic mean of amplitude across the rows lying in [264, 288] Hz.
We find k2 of 67.6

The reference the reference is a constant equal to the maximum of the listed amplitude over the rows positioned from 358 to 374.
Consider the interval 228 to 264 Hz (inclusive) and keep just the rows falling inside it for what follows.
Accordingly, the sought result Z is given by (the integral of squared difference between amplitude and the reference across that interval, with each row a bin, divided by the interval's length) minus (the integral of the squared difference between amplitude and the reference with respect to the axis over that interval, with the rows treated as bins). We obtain -192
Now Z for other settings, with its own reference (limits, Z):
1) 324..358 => -85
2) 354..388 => -41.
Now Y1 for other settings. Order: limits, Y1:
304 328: 316.0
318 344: 321.0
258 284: 266.0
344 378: 351.0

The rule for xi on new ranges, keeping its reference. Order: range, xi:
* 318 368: -3.7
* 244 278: -4.0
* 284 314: -8.7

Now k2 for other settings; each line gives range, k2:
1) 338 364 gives 67.8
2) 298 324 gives 67.4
